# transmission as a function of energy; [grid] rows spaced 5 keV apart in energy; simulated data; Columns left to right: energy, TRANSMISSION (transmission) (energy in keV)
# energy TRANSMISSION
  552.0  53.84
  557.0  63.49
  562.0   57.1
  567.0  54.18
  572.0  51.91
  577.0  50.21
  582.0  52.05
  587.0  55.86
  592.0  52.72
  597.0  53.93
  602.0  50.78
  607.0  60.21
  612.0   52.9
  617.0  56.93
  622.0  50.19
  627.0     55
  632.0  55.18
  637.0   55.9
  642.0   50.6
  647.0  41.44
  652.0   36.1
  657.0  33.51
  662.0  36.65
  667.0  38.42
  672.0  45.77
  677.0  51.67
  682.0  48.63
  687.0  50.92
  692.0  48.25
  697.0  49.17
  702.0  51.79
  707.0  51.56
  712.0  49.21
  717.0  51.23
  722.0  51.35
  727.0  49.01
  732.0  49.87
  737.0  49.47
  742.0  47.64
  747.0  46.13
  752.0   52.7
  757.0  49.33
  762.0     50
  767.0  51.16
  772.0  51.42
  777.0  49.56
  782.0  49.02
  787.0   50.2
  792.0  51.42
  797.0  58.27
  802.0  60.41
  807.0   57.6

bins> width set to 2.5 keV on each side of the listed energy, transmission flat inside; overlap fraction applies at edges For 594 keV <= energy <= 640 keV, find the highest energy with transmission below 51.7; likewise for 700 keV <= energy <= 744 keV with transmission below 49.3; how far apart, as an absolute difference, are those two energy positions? 120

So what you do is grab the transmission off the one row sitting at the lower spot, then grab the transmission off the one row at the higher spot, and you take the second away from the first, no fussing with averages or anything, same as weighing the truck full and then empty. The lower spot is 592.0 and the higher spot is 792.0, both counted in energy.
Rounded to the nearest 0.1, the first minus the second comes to 1.3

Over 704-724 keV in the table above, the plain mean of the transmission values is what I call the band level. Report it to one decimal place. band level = 50.8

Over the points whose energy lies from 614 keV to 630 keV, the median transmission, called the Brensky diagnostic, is 55.0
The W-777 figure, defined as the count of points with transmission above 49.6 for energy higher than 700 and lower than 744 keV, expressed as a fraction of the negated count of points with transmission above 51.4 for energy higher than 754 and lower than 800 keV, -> -1.7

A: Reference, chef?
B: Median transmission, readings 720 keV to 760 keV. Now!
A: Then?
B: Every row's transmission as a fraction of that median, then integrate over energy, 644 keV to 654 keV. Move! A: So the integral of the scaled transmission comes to 8 keV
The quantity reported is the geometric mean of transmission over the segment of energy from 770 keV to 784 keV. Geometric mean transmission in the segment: 50.0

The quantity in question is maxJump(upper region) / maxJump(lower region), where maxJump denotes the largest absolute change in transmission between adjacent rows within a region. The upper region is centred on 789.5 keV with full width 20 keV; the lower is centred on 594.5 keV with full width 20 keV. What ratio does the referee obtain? 2.2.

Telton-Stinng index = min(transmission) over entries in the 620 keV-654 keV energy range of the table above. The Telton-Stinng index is 36.1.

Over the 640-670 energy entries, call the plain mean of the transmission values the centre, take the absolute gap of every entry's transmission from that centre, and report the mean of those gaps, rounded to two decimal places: 4.38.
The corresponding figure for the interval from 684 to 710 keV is 1.30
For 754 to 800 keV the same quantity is 1.70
